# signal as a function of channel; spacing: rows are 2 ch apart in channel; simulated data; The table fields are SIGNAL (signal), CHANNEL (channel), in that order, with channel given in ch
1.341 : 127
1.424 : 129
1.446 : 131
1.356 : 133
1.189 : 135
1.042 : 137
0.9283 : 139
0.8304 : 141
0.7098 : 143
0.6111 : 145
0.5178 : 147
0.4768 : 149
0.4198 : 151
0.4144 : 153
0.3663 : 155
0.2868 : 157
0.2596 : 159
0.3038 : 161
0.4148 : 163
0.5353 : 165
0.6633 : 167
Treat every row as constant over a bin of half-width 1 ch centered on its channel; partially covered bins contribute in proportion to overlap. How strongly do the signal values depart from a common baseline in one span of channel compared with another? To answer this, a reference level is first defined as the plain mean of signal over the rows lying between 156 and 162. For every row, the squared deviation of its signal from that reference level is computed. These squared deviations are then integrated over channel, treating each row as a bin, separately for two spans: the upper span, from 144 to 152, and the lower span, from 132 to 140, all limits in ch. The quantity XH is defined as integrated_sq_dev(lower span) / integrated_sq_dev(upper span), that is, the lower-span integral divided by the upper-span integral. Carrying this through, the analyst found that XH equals 14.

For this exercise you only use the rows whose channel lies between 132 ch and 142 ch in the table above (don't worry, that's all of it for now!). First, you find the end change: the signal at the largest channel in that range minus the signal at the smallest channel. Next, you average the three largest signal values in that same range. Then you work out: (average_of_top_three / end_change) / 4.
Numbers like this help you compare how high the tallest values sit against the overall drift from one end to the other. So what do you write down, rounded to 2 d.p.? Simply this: -0.57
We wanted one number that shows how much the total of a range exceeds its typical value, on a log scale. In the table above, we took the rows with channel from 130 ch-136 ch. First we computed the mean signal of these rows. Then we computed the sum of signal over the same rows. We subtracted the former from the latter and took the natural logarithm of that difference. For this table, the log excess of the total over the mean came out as 1.0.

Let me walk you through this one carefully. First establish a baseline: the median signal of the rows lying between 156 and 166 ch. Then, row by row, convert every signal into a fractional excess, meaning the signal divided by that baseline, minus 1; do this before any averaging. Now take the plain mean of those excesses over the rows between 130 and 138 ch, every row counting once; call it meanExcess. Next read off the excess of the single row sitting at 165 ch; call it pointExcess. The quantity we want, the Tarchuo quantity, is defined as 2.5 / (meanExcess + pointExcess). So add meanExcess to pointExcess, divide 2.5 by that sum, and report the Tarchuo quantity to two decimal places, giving 0.64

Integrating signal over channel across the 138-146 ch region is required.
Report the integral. 6.2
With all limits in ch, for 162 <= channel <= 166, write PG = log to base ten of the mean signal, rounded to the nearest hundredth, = -0.32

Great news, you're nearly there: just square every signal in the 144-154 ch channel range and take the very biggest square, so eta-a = 0.37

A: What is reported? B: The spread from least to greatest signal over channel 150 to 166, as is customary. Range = 0.28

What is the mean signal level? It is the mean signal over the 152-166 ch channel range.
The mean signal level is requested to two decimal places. 0.37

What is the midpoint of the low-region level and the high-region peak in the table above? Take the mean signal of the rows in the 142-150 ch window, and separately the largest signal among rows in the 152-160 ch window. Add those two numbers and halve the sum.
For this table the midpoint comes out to 0.50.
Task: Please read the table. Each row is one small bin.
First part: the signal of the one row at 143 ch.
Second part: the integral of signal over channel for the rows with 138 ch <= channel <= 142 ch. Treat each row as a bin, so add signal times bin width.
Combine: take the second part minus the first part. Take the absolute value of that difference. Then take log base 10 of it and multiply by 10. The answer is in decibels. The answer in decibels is 4.5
